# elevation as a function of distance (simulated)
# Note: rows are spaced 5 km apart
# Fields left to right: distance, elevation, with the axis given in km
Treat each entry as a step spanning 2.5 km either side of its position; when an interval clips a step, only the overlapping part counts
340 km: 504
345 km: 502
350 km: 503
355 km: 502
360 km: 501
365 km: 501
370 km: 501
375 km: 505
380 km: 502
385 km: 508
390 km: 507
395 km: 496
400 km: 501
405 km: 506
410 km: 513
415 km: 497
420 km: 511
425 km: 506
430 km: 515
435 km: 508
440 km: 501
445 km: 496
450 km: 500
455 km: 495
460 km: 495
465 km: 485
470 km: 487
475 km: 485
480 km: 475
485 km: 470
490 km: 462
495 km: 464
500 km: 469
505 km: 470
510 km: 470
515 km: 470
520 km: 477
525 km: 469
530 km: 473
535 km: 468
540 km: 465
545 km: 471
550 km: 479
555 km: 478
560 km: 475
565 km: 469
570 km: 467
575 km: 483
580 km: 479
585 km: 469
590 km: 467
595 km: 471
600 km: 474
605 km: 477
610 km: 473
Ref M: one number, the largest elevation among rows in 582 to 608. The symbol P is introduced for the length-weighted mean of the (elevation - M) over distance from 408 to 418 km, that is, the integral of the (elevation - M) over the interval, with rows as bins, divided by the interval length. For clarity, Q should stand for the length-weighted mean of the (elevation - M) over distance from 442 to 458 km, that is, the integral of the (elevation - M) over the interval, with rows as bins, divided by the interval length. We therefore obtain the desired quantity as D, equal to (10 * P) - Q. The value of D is 259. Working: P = 28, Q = 20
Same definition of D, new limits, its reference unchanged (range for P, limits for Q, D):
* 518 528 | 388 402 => -66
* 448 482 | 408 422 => 89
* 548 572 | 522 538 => -27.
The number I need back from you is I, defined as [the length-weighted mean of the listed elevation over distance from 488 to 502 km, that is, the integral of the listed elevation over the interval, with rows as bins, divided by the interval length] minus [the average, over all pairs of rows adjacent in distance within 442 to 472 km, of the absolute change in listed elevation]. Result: 461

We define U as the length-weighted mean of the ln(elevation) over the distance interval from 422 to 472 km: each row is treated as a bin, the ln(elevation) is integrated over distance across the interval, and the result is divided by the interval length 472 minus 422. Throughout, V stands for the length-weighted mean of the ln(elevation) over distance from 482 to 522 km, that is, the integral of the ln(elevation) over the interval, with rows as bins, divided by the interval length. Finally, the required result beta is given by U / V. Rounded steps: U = 6.21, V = 6.15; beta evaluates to 1.01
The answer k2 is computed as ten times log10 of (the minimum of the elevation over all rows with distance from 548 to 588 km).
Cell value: 26.69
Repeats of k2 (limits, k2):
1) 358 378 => 27.00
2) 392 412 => 26.95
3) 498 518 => 26.71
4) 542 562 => 26.73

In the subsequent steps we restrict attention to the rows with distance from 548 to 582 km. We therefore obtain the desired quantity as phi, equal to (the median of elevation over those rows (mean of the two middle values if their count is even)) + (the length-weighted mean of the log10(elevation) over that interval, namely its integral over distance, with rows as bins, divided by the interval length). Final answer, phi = 481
